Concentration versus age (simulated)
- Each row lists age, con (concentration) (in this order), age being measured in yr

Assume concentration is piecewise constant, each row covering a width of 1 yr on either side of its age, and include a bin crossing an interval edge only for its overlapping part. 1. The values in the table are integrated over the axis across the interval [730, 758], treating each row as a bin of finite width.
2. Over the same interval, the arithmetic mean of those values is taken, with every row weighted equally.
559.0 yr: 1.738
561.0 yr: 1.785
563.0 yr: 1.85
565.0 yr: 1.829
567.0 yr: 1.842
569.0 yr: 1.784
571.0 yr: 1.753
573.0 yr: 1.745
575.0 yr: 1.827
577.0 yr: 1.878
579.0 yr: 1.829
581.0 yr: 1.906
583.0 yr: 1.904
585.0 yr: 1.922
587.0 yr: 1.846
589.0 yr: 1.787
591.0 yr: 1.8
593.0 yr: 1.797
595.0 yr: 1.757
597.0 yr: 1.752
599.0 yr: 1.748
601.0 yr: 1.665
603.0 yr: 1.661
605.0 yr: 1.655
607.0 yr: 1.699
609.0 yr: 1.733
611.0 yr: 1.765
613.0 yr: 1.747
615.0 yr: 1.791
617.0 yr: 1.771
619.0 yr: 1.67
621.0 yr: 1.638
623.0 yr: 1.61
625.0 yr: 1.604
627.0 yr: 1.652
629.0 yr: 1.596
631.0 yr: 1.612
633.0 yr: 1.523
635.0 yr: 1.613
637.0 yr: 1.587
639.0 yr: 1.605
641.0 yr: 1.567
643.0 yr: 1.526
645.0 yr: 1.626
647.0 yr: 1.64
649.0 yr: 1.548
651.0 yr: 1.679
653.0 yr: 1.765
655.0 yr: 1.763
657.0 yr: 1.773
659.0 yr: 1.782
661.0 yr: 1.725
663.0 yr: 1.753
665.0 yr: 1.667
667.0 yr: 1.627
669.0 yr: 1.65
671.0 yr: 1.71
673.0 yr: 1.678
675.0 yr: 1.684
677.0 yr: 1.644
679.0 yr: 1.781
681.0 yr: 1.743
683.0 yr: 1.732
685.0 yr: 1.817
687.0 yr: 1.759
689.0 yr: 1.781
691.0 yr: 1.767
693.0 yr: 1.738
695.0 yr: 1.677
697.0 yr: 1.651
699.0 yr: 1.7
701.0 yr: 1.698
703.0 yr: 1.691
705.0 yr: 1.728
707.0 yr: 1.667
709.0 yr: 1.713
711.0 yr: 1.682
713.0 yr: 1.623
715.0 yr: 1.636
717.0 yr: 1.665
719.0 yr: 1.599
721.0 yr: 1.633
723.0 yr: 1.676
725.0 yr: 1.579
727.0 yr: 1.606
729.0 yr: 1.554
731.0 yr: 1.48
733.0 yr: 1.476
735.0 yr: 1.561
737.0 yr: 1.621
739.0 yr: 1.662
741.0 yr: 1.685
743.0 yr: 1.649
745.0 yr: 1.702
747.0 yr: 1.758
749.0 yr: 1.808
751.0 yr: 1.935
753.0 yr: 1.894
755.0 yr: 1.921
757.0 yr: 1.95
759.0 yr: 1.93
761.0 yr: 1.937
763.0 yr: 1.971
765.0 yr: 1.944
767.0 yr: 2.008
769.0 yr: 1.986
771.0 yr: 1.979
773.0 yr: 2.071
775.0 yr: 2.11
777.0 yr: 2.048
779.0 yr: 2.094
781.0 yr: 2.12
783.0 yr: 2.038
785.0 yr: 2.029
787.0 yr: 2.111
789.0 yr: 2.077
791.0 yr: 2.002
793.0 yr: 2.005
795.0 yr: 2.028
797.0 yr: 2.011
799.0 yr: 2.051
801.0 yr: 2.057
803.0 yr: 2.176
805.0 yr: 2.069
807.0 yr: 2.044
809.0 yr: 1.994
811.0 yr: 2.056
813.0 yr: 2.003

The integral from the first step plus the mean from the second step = 49.9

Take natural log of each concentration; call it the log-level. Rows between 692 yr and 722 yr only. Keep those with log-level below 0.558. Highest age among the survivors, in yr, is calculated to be 721.0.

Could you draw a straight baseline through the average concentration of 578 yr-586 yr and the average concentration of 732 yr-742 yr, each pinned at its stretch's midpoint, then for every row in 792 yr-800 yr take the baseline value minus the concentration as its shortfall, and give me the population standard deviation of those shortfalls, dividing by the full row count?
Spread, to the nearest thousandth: 0.021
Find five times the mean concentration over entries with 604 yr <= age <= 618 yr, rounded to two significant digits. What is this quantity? 8.7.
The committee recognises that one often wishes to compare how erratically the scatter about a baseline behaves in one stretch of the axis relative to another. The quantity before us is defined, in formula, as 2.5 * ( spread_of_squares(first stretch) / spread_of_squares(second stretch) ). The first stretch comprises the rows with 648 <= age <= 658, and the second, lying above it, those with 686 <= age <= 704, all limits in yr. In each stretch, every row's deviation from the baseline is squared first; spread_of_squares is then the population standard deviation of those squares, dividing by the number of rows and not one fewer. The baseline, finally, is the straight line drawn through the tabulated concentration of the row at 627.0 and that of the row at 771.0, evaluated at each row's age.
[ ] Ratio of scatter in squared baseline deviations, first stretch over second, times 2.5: 2.5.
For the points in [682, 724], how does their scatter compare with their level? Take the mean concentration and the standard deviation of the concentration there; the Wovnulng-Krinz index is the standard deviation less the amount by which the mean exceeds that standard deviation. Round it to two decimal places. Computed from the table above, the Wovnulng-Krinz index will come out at -1.59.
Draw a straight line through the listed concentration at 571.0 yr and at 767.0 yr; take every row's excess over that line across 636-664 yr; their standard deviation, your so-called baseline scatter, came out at 0.08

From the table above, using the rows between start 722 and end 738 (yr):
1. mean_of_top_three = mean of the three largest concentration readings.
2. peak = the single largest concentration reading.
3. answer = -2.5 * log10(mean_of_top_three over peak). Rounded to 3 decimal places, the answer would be 0.027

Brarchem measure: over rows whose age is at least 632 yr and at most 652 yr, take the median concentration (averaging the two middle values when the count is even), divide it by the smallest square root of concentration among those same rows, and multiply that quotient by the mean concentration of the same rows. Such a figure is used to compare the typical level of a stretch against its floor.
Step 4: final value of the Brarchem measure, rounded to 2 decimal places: 2.06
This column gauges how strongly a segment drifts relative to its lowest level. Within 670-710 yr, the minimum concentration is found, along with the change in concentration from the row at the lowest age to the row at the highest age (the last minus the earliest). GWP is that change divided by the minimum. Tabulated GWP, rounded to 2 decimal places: 0.00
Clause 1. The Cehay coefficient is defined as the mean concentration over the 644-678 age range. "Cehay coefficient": 1.69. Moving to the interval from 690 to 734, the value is 1.65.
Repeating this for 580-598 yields 1.83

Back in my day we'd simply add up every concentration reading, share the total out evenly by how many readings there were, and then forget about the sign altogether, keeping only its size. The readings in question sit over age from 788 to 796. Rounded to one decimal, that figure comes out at 2.0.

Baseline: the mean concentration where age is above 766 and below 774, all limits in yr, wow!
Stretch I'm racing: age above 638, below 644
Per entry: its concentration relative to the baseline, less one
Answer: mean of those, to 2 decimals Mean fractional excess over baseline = -0.22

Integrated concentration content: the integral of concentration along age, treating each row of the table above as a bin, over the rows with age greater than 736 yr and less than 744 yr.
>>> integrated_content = 13.23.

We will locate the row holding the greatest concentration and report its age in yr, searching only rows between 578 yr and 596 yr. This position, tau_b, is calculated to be 585.0 yr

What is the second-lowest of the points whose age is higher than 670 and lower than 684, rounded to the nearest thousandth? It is 1.678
